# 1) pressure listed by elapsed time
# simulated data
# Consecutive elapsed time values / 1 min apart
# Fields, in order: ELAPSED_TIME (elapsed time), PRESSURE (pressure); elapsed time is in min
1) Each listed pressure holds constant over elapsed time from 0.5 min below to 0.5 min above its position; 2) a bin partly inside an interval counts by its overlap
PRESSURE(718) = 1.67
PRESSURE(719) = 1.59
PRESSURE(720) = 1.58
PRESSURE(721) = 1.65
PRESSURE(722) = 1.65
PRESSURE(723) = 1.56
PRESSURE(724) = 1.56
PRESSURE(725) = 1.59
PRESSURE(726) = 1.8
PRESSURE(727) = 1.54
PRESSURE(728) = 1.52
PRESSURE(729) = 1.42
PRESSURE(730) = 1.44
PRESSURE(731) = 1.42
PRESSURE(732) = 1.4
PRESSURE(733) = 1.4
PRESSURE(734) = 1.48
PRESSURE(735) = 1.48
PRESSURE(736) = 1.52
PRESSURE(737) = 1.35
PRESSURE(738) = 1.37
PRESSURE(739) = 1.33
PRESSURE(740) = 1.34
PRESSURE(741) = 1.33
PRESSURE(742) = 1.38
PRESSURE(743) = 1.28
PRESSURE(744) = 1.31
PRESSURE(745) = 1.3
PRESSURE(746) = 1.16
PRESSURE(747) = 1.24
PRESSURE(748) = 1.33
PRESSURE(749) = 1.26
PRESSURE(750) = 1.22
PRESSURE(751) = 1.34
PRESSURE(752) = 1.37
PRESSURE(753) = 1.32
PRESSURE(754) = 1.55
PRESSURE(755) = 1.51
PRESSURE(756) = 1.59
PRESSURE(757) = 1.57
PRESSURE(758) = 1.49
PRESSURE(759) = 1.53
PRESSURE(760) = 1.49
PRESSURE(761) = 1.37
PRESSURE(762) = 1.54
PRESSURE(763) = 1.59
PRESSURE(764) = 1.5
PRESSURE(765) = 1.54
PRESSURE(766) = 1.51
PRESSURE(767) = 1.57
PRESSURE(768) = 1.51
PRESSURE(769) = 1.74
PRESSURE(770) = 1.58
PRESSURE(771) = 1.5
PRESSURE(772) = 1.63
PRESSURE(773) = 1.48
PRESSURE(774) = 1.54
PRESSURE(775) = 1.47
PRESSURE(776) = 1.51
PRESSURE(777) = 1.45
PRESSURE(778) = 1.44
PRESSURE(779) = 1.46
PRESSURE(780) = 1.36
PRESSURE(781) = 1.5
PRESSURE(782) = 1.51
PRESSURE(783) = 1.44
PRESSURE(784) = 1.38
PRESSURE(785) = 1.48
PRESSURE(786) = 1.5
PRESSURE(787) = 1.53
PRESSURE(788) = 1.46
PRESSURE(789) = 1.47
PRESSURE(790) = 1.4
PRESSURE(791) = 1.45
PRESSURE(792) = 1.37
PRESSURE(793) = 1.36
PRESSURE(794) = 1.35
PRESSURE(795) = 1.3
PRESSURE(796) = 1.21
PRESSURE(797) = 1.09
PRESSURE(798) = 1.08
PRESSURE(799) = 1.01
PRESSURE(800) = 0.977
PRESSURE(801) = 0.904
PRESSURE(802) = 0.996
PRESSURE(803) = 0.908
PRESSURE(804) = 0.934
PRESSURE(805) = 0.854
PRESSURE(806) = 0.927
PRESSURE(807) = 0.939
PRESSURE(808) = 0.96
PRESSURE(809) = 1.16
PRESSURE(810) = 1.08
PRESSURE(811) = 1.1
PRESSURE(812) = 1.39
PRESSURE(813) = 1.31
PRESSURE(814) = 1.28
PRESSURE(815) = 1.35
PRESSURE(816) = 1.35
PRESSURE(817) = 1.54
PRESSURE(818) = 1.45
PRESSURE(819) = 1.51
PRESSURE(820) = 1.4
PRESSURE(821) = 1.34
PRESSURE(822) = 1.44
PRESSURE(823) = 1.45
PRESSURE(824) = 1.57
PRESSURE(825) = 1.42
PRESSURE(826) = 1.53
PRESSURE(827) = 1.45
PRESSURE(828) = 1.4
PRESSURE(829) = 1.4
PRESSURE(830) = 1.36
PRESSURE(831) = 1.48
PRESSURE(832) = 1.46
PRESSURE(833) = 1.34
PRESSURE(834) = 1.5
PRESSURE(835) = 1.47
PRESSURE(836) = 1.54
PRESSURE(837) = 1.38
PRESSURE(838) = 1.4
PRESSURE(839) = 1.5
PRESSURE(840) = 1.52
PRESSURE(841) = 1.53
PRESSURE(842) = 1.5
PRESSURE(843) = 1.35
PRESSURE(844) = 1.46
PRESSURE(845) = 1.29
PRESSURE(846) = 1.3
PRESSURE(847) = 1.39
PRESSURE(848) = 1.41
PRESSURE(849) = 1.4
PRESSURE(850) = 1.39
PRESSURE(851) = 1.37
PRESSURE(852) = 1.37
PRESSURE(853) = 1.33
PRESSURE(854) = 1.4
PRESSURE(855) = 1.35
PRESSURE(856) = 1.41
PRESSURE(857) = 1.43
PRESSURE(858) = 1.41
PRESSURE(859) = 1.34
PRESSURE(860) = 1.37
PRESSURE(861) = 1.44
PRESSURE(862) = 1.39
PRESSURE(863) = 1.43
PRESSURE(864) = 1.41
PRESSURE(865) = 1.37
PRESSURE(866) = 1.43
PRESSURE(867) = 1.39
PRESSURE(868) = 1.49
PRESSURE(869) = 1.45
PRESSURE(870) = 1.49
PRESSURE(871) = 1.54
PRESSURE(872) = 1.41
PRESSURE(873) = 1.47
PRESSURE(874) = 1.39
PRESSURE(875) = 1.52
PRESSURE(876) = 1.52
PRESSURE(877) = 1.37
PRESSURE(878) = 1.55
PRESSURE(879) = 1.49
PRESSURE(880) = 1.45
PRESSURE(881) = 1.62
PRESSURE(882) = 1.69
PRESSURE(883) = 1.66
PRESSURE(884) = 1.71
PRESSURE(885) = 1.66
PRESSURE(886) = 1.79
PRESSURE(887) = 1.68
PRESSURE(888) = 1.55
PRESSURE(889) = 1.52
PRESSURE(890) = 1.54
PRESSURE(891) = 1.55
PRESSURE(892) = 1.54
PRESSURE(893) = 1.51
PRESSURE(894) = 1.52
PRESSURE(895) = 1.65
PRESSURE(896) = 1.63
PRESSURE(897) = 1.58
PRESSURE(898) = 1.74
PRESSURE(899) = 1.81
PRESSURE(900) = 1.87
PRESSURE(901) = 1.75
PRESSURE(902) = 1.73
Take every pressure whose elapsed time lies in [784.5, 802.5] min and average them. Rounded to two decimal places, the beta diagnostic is 1.27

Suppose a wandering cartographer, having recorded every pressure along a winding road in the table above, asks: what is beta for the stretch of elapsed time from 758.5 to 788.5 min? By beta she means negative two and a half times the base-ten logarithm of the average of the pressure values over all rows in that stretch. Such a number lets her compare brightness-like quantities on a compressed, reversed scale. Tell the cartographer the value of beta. -0.443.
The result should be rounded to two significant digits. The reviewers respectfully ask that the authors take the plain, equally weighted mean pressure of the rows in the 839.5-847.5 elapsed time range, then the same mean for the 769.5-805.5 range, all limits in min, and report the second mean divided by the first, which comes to 0.94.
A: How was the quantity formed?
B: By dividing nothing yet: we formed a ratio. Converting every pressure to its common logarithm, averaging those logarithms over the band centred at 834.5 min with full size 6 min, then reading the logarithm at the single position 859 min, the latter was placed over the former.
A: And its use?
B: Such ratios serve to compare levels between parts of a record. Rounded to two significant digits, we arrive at 0.79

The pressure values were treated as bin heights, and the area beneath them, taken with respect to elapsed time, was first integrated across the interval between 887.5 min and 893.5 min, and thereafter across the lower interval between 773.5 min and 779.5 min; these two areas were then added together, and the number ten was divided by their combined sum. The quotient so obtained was 0.553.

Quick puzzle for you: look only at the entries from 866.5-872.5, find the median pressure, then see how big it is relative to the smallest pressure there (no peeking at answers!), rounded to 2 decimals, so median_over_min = 1.06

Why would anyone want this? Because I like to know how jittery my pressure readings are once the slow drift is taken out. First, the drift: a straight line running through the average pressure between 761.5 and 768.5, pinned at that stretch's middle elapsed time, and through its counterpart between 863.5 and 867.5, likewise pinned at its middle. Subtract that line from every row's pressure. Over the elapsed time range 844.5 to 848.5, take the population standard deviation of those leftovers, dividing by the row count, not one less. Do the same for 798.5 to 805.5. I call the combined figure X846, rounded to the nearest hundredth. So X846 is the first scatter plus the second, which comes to 0.10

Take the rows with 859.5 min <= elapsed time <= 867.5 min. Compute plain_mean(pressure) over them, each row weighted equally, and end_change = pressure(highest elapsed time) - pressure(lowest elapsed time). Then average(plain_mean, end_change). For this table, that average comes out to 0.71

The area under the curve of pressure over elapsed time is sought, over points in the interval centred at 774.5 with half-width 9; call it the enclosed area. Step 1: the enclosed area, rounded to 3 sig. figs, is 27.2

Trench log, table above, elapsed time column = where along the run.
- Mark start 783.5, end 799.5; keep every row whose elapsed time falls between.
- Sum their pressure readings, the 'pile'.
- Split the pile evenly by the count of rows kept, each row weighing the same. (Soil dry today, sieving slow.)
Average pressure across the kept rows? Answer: 1.34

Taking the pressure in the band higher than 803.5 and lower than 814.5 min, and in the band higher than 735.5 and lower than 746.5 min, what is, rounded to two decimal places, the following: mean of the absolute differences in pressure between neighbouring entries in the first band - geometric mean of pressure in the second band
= -1.24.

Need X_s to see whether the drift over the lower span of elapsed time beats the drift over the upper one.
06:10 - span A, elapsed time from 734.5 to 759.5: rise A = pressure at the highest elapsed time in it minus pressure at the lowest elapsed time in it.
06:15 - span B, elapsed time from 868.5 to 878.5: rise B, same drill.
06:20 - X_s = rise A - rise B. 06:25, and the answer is -0.05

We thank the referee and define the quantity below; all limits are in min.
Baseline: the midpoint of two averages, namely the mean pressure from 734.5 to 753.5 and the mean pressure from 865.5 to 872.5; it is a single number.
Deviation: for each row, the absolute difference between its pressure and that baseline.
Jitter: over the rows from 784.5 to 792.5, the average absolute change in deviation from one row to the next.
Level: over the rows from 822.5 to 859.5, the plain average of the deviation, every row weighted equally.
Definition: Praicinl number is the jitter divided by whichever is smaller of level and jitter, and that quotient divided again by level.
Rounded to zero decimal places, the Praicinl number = 17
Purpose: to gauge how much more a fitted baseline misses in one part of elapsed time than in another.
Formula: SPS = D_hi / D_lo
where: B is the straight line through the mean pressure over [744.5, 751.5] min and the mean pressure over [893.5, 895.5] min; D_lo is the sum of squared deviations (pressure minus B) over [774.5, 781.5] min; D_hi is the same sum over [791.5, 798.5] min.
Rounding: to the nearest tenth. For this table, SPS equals 1.6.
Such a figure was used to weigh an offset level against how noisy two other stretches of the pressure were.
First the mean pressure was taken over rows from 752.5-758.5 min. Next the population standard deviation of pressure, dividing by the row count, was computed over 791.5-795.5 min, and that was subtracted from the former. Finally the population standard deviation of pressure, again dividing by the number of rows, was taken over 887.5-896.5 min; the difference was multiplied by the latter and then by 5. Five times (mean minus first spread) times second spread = 0.34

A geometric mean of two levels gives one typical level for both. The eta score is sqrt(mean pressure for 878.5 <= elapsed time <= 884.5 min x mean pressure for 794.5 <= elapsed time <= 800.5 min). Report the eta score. 1.33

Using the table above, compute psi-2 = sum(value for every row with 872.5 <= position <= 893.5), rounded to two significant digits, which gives 33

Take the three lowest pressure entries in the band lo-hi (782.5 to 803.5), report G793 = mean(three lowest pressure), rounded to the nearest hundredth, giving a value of 0.93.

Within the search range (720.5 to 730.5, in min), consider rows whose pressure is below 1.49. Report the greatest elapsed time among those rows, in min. 730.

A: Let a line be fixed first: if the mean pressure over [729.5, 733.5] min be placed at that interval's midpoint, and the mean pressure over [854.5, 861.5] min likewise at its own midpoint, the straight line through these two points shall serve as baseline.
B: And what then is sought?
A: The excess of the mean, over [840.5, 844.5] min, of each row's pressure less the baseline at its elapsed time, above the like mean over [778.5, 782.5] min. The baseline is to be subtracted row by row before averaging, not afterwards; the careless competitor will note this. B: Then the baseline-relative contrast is 0.013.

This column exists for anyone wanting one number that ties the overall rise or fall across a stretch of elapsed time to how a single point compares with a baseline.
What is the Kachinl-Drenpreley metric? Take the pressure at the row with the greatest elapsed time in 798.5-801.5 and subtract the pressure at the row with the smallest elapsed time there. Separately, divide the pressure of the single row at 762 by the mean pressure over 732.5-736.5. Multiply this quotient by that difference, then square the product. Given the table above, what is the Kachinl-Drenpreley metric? 0.0123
